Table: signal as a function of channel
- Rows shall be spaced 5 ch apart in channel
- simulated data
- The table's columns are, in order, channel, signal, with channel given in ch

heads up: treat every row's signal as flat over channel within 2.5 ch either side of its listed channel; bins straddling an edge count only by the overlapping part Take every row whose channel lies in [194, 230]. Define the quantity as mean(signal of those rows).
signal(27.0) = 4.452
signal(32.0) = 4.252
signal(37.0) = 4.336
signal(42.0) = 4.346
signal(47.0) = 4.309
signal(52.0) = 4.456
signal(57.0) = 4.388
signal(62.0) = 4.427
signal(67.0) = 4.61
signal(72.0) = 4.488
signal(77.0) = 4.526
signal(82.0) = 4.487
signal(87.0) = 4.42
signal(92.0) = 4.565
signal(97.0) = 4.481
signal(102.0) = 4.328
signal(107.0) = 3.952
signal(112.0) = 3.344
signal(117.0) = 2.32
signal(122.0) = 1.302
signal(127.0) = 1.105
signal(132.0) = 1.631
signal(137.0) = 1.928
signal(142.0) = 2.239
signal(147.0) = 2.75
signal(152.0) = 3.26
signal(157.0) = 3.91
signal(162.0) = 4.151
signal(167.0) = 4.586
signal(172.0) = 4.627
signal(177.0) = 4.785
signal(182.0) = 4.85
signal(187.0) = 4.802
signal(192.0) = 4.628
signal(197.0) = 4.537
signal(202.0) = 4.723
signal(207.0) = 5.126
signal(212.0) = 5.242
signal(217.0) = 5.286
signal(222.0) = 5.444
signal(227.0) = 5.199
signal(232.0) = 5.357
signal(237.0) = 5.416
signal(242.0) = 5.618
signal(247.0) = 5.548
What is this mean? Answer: 5.08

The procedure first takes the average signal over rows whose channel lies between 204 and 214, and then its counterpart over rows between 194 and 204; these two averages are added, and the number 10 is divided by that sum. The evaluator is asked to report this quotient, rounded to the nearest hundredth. 1.02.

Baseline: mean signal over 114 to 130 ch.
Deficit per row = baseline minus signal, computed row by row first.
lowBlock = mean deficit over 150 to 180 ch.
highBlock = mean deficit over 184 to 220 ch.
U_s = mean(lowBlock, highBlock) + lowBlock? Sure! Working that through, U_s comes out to -5.6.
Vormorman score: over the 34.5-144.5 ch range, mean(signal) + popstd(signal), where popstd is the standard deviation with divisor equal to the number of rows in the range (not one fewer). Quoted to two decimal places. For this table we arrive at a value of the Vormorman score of 4.84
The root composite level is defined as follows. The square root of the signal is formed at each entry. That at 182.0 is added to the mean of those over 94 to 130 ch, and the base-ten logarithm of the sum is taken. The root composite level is 0.59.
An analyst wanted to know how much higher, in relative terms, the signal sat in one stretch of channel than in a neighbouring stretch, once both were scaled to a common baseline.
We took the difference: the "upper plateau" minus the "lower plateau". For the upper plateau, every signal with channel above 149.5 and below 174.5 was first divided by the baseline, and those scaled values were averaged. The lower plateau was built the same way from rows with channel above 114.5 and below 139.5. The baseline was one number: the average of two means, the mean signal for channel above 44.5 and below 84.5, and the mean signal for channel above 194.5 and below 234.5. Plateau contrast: 0.51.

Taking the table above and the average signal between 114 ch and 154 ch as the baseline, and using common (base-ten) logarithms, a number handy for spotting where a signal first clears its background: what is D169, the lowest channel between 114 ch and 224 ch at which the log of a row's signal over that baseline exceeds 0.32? 167.0 ch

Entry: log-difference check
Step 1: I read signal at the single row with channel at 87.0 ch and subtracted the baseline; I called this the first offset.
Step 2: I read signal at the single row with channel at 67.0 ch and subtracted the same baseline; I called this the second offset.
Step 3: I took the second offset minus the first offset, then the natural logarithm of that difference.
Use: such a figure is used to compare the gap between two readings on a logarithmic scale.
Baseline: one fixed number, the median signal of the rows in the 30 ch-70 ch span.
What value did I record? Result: -1.7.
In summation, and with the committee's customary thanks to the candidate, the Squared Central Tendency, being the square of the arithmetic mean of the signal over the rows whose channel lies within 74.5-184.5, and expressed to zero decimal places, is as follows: 12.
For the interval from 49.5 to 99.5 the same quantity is 20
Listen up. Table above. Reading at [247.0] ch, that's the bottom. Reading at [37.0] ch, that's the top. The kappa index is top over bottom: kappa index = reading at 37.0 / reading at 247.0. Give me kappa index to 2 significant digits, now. 0.78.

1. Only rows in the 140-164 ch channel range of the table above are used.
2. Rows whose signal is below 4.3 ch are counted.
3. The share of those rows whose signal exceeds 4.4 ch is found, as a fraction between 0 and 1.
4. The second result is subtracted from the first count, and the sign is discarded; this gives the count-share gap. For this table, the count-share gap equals 5.0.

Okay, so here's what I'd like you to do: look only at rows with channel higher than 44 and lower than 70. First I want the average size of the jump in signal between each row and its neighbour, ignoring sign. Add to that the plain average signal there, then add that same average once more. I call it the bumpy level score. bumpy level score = 9.0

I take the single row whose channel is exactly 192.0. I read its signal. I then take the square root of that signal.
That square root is 2.15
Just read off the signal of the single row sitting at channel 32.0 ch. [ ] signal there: 4.252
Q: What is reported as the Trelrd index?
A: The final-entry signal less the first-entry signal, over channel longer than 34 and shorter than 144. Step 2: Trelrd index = -2.1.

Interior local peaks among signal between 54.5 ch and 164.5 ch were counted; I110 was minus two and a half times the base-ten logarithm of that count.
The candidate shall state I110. -1.2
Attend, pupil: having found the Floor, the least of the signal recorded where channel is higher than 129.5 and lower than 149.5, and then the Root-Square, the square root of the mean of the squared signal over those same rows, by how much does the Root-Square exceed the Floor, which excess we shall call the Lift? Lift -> 0.55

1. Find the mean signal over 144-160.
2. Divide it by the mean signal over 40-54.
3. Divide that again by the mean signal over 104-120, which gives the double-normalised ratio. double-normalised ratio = 0.24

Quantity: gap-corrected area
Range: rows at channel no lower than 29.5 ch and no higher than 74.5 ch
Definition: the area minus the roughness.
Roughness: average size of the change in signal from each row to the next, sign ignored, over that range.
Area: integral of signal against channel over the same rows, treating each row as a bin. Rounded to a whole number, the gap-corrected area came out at 198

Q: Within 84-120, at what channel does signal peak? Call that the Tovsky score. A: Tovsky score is 92.0 ch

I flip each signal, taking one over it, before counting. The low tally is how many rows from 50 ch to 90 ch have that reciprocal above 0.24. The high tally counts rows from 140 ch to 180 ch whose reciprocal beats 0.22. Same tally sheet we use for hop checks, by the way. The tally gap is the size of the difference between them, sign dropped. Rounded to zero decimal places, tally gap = 5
